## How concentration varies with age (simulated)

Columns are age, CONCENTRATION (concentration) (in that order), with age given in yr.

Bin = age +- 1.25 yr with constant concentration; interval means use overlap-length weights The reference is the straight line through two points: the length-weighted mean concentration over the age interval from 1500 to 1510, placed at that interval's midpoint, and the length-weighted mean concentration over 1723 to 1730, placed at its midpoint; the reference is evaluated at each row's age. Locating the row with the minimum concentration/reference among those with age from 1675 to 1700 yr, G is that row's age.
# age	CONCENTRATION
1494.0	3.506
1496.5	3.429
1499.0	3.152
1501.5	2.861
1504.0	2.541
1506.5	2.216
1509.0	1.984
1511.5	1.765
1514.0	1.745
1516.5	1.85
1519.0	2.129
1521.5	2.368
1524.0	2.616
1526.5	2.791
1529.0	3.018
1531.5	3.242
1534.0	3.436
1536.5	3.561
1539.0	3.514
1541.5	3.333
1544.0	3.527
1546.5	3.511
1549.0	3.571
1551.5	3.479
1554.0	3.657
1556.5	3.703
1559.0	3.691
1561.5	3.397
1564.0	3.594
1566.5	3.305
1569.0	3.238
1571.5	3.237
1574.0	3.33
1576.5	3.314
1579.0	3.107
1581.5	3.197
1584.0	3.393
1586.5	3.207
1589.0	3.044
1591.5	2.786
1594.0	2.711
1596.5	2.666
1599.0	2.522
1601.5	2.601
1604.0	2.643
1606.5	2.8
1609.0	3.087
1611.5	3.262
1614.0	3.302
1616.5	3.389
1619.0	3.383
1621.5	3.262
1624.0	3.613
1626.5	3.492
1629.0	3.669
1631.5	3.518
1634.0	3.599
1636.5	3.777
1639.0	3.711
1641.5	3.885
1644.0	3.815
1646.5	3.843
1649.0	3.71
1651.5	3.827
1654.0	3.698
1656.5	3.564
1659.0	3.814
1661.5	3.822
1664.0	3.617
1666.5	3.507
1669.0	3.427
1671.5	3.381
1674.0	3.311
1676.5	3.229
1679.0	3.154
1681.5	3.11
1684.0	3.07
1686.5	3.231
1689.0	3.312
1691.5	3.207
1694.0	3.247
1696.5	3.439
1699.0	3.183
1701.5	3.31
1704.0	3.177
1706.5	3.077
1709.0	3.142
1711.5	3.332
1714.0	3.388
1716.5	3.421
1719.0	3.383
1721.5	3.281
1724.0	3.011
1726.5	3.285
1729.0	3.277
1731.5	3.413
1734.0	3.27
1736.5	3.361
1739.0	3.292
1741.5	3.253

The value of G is 1684.0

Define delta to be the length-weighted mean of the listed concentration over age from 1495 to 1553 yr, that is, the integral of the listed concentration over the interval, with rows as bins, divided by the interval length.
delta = 2.9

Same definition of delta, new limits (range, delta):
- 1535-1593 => 3.4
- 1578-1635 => 3.1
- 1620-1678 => 3.6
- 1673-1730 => 3.2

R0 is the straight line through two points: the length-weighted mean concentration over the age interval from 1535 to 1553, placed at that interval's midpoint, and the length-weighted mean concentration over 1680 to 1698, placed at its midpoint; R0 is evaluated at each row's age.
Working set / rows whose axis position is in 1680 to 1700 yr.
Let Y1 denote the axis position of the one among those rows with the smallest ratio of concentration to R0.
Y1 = 1684.0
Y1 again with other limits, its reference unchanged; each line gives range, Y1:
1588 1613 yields 1599.0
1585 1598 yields 1596.5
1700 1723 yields 1706.5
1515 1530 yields 1516.5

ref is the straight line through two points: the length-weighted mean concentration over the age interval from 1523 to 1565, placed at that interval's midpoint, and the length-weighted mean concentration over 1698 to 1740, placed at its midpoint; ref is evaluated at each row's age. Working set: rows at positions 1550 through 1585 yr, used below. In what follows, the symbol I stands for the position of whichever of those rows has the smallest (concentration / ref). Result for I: 1579.0 yr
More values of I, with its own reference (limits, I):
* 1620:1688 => 1684.0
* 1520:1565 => 1521.5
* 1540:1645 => 1599.0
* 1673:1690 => 1684.0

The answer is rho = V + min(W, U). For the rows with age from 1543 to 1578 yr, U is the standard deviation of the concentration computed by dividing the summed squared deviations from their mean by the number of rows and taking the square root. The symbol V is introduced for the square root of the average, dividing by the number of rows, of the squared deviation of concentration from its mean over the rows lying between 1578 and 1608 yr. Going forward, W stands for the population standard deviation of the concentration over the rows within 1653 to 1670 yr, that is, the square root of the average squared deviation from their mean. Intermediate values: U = 0.16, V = 0.27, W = 0.139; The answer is 0.413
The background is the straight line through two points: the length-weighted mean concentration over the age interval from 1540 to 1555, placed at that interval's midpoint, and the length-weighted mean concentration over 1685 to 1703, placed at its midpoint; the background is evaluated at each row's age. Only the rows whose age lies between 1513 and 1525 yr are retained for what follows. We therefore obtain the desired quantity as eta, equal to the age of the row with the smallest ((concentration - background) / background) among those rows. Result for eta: 1514.0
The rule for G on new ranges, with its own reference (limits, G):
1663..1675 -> 1674.0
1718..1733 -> 1724.0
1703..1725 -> 1724.0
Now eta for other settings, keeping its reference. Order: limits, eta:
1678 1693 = 1684.0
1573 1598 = 1596.5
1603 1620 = 1604.0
